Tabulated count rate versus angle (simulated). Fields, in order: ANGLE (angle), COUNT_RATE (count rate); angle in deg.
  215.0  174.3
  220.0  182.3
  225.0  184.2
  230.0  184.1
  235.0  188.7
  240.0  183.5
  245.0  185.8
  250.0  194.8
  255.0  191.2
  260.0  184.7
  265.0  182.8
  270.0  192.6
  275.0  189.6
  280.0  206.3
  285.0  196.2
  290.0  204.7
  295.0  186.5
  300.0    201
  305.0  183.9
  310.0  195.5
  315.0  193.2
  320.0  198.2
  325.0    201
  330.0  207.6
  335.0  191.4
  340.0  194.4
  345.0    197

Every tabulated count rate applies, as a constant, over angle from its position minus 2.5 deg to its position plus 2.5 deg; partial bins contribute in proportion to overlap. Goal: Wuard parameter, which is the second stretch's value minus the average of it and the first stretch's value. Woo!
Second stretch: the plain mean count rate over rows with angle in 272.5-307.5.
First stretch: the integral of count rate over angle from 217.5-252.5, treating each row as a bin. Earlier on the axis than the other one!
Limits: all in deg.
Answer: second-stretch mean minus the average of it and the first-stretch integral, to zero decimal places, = -3161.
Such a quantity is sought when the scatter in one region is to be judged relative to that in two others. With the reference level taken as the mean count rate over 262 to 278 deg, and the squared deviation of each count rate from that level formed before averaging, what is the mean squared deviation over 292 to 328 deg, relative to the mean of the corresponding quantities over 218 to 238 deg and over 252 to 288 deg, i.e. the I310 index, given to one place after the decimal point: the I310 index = 1.8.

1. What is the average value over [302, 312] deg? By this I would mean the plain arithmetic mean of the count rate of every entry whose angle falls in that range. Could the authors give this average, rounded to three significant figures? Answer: 190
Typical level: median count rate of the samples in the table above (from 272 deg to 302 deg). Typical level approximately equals 199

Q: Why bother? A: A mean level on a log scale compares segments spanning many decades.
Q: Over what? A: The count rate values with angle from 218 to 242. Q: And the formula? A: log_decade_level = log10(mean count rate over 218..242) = 2.266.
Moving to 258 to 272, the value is 2.271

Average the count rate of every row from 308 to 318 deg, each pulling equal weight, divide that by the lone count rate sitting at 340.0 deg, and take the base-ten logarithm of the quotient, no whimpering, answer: 0.000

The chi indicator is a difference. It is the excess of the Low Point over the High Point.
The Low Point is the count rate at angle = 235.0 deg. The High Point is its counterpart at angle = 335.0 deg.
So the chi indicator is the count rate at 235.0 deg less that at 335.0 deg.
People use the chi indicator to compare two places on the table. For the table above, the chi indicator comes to -3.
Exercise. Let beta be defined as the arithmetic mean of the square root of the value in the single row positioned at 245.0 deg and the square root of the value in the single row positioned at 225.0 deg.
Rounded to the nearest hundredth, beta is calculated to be 13.60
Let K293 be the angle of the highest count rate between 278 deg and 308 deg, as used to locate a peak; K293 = 280.0 deg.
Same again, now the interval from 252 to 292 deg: 280.0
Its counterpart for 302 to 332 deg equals 330.0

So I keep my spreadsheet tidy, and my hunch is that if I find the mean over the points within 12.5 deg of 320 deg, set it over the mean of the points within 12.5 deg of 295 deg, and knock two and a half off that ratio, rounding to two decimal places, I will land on -1.48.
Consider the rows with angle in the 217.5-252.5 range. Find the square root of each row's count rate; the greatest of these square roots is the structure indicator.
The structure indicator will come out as 14.0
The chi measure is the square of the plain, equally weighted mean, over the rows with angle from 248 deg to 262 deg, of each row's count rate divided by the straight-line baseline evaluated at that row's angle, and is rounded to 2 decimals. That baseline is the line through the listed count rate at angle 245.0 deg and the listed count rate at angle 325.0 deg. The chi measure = 1.03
